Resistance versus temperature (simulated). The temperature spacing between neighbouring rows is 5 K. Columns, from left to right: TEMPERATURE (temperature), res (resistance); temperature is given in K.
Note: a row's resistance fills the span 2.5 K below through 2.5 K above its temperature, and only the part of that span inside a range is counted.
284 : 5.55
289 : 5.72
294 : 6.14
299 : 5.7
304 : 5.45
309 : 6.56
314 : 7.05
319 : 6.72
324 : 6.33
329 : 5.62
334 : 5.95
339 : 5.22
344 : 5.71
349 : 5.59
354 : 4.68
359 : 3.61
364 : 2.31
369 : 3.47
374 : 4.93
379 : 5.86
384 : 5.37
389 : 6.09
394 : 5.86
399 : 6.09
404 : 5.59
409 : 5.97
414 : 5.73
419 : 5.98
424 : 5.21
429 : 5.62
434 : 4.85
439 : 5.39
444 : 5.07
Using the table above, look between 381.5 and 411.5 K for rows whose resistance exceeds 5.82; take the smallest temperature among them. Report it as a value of 389 K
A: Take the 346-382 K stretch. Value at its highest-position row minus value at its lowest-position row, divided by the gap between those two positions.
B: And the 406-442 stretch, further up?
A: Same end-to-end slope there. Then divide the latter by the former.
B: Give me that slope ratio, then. -2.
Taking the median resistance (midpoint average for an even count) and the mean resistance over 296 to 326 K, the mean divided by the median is 0.98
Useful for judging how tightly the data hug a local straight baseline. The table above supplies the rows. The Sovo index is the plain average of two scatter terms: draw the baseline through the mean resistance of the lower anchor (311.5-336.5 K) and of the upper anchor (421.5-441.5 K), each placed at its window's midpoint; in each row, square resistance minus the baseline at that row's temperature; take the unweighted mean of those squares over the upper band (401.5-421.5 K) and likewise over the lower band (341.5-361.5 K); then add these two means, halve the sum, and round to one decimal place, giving 1.1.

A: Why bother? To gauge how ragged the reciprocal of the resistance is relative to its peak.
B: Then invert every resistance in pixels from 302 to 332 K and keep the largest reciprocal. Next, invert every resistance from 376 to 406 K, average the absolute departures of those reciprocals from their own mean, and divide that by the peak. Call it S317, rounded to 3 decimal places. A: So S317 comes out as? 0.037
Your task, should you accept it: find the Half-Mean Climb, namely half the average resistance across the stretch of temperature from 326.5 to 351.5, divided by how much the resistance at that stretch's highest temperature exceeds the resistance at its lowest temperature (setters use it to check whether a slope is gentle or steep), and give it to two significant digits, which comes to -94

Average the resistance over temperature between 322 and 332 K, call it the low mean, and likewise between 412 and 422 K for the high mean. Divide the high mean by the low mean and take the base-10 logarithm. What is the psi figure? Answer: -0.009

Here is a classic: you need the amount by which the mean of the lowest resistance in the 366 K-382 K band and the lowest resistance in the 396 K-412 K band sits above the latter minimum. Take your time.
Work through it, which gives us -1.1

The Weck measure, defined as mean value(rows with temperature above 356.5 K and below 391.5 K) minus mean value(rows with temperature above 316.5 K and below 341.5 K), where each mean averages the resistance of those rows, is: -1.4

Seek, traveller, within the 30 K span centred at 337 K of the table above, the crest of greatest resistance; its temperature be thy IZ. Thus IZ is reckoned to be 324 K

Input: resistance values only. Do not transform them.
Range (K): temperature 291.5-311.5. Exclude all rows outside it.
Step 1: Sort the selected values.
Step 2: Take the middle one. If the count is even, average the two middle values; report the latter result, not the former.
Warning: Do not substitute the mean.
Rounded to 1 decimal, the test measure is 5.9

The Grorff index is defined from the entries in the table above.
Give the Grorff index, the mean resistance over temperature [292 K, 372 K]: 5.4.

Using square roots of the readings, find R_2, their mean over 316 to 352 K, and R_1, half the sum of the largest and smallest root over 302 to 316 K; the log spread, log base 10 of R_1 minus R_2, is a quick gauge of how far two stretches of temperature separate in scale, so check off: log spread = -1.14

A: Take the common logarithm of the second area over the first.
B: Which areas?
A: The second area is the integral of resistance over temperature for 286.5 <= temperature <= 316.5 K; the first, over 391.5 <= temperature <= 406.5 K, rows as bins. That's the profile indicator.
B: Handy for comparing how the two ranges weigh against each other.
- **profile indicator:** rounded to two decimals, 0.32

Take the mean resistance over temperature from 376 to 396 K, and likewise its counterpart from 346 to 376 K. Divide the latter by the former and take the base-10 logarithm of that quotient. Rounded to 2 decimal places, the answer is -0.15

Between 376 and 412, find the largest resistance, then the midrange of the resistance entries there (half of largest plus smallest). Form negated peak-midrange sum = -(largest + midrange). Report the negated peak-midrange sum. -12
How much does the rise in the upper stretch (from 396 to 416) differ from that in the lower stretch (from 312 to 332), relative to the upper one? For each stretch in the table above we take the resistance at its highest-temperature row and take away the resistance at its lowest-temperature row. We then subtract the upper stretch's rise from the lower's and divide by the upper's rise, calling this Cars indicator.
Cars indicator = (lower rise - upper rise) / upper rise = 3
